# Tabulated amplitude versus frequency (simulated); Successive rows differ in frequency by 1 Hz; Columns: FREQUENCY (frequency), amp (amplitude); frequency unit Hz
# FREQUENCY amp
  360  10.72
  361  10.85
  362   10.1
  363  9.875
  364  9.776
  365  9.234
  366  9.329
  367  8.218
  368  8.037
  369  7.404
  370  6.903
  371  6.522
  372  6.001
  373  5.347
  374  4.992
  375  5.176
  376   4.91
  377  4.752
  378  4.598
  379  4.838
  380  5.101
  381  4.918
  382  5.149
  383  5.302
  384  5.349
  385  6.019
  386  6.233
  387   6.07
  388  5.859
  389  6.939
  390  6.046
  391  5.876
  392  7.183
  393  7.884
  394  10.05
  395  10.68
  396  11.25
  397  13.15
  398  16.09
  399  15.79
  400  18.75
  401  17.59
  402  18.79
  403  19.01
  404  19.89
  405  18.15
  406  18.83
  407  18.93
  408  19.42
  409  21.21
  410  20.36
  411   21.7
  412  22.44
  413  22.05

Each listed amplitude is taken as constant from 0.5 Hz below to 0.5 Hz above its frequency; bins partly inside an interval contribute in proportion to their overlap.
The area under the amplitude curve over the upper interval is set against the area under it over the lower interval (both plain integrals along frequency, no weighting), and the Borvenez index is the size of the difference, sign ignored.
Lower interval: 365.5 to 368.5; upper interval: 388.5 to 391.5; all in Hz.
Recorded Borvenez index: 7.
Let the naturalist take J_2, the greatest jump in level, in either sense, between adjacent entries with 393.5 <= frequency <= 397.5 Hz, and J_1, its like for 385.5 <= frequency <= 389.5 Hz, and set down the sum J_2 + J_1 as 3.0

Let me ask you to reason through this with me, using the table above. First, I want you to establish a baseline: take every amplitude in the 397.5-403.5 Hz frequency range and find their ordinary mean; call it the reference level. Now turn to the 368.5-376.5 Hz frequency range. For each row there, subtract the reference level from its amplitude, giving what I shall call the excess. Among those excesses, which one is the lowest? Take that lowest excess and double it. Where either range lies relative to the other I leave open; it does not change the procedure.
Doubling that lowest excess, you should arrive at -25.5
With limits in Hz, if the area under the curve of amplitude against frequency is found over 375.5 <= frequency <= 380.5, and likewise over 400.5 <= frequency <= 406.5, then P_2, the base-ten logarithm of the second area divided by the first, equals 0.7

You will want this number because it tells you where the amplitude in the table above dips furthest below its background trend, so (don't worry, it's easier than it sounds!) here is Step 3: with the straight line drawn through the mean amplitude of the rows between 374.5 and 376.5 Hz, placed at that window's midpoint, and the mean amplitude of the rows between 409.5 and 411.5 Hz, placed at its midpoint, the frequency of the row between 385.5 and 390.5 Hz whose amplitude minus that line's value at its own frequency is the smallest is 390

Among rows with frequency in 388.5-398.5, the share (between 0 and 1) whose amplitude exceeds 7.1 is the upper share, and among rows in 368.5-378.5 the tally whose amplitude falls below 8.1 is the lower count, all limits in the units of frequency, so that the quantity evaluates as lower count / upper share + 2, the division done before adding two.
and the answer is 16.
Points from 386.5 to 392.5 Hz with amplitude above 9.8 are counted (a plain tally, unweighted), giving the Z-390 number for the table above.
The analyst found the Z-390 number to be 0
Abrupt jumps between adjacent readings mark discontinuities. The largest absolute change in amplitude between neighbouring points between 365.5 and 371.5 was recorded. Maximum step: 1.1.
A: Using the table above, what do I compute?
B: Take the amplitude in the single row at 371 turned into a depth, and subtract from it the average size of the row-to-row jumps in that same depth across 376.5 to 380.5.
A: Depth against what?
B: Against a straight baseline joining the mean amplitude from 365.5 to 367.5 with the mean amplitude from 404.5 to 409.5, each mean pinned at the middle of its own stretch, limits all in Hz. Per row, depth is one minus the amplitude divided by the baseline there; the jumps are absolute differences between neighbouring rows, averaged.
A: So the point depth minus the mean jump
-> 0.33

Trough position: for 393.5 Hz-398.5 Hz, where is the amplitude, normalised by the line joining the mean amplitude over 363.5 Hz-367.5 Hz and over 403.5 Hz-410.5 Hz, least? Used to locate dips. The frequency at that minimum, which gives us 394 Hz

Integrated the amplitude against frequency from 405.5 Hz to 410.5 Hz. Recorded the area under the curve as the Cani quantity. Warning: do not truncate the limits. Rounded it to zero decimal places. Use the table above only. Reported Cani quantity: 99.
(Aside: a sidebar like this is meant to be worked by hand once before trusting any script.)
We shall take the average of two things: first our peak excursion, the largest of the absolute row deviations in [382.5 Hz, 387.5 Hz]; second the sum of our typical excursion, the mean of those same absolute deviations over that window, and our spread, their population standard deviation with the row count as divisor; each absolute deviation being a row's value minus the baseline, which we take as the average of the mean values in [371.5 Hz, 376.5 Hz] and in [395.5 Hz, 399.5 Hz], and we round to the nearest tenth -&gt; 4.3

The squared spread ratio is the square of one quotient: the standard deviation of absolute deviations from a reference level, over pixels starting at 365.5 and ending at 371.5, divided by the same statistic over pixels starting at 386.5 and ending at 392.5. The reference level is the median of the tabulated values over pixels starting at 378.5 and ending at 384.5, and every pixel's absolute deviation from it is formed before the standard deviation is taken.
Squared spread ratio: 3.1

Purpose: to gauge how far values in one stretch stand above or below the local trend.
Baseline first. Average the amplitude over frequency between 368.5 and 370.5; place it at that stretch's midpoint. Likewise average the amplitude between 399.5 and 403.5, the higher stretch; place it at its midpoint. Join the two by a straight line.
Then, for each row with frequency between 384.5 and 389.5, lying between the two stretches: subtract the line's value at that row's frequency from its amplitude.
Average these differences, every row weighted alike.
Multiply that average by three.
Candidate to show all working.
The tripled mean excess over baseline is -21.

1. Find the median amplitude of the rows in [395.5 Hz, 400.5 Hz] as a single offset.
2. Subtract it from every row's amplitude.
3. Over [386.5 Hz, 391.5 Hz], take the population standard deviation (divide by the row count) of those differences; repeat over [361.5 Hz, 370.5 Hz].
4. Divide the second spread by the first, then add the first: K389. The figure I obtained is 3.1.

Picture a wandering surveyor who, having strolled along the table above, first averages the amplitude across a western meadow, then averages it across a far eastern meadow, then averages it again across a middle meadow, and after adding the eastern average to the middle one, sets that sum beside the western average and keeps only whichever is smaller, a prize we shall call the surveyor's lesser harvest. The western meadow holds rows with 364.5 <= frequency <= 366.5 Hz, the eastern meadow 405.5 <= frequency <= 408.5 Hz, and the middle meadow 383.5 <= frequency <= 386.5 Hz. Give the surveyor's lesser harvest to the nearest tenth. 9.3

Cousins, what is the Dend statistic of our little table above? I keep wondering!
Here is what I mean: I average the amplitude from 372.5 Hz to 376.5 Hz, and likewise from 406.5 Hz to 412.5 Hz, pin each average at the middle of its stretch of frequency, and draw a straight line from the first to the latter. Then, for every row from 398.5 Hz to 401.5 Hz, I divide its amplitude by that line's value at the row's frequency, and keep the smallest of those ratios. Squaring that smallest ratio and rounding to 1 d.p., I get 1.0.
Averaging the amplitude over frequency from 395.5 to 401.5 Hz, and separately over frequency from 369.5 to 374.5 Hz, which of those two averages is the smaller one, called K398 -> 6.0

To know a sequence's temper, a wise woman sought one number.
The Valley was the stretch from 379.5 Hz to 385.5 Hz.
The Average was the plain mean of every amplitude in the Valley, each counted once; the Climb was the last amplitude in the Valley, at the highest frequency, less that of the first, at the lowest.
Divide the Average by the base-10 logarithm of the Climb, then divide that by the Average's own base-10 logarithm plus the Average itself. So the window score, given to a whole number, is -24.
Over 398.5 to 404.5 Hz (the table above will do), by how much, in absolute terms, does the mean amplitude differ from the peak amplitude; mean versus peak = 1.6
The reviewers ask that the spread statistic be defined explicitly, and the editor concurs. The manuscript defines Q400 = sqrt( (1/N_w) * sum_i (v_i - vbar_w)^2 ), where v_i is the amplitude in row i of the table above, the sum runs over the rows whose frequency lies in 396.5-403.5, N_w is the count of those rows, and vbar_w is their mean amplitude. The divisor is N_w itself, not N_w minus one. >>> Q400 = 2.0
